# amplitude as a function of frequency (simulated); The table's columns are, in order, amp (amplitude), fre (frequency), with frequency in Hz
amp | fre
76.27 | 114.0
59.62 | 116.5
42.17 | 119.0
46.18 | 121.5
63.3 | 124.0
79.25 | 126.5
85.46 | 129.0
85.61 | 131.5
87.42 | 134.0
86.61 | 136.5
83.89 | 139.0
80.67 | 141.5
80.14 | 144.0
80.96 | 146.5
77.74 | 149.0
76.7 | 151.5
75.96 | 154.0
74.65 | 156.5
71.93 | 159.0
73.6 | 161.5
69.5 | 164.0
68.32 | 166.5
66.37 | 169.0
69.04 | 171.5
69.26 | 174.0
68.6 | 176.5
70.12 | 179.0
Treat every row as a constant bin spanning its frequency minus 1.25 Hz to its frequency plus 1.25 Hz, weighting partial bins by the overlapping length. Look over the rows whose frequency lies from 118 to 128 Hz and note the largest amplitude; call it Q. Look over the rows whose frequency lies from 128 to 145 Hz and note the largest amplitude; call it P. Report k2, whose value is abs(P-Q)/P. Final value 0.09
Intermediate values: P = 87.42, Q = 79.25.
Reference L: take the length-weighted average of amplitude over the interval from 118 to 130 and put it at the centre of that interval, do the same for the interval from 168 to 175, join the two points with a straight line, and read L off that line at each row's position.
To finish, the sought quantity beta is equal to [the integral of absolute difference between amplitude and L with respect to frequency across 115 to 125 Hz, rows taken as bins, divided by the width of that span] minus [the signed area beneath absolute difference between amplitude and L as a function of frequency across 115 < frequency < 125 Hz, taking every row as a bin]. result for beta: -94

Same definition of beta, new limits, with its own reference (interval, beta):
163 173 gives -11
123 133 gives -138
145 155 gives -108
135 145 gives -163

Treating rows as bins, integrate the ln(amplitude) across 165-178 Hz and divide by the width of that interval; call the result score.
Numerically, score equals 4.22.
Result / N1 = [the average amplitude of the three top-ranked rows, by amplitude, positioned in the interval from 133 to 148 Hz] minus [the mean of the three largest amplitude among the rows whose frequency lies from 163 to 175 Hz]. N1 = 17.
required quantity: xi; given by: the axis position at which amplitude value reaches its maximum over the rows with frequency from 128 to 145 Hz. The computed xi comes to 134.0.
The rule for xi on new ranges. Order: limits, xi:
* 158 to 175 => 161.5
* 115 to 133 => 131.5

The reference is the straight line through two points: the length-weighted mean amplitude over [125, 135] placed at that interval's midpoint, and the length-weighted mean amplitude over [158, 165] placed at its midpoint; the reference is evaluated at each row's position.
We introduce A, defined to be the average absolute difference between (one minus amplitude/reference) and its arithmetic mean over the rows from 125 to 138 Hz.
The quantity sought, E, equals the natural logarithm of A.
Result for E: -3.3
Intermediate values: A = 0.038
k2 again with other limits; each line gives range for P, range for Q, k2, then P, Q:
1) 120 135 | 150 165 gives 0.12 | 87.42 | 76.7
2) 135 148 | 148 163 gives 0.10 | 86.61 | 77.74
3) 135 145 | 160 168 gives 0.15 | 86.61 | 73.6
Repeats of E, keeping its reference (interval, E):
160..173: -3.8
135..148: -4.2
